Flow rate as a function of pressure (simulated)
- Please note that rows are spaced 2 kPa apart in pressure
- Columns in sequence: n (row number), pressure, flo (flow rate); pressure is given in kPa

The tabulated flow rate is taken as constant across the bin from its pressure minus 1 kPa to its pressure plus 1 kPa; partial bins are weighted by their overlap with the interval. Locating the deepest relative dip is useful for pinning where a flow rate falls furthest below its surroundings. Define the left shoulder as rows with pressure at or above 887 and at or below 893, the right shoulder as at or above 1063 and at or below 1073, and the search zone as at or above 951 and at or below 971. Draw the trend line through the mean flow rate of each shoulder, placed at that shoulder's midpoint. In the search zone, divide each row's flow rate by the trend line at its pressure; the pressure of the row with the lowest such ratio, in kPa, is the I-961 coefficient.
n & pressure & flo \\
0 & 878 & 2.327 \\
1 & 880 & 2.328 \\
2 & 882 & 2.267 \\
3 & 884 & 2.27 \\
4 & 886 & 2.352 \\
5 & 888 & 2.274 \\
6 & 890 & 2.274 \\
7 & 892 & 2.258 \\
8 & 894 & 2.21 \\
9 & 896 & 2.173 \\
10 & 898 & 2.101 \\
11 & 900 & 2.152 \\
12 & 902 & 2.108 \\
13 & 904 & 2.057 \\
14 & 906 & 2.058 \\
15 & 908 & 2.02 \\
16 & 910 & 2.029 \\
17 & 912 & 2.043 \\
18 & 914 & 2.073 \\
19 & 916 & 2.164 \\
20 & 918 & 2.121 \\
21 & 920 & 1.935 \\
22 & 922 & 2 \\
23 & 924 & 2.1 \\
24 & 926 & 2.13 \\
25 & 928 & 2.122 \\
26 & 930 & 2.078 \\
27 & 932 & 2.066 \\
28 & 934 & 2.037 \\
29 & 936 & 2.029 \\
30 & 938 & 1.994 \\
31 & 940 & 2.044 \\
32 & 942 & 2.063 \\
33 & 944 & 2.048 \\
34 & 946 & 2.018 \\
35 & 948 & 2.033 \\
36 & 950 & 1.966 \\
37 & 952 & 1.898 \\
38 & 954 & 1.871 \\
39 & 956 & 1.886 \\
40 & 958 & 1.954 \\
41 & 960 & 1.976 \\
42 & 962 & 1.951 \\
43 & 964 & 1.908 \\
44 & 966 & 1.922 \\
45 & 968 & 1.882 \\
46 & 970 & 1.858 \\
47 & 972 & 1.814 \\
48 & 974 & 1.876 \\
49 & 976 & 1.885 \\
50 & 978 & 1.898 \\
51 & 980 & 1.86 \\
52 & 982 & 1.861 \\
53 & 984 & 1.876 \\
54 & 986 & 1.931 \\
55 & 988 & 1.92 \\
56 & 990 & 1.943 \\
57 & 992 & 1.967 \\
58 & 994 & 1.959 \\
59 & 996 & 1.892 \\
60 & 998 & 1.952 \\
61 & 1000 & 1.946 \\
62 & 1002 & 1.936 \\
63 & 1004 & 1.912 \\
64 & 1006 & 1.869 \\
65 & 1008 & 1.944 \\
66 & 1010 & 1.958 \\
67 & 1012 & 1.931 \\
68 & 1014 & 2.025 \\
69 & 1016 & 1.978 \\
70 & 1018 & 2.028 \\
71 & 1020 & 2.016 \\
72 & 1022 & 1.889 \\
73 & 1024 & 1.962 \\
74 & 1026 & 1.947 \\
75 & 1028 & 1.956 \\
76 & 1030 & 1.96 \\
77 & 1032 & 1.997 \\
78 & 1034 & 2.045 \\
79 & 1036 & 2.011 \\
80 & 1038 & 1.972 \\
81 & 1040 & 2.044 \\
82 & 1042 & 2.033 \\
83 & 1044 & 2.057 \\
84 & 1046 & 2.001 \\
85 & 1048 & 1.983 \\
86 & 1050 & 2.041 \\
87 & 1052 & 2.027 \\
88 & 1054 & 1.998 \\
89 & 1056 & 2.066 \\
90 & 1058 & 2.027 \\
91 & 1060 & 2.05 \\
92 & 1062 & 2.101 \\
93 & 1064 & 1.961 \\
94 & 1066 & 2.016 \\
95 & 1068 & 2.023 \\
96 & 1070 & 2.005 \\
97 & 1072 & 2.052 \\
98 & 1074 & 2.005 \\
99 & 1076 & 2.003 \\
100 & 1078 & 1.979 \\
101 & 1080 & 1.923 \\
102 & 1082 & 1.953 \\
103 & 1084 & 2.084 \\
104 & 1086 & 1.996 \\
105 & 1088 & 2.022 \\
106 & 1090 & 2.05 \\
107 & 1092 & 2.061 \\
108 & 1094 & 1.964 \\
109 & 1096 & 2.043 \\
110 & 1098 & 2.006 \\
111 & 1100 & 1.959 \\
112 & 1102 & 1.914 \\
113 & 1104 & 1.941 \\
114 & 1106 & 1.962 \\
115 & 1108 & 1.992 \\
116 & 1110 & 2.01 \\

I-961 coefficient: 954 kPa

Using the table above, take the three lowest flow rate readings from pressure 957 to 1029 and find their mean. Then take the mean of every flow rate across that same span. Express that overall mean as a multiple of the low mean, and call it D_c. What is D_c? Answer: 1.045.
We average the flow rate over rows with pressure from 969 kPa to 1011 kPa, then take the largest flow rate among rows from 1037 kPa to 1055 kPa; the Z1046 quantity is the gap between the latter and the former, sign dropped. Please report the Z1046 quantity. 0.15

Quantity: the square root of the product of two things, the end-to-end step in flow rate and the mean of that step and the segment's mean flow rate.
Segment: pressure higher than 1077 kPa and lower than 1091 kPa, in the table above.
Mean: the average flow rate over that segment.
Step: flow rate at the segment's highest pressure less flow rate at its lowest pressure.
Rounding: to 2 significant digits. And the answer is 0.27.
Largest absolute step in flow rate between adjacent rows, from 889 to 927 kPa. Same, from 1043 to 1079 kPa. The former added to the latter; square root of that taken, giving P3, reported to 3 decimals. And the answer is 0.571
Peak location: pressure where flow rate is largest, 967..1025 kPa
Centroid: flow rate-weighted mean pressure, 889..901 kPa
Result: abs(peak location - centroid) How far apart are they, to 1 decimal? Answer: 123.1 kPa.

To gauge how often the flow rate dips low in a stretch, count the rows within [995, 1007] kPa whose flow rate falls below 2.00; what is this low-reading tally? 6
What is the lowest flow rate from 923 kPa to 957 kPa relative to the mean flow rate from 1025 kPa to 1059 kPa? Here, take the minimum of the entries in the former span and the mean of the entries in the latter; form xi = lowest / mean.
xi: 0.93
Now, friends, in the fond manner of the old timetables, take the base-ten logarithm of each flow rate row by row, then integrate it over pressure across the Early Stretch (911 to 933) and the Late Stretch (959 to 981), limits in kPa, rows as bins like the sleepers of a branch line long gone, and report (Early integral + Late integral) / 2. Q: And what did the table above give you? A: 6.54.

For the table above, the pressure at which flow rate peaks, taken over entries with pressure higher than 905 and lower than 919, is 916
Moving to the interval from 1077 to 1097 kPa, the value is 1084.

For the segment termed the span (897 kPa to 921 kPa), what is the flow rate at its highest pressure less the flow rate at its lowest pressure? -0.17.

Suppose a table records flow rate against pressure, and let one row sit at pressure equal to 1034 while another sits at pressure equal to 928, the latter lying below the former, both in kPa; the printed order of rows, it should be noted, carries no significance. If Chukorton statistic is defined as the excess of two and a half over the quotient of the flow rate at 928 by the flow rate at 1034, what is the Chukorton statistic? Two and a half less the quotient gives 1.46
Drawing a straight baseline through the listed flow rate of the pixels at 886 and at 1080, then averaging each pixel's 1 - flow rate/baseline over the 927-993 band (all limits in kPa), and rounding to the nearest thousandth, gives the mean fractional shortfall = 0.108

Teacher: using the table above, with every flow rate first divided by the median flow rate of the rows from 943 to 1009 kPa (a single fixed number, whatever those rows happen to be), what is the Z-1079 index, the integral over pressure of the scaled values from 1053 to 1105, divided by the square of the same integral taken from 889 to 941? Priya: 0.0169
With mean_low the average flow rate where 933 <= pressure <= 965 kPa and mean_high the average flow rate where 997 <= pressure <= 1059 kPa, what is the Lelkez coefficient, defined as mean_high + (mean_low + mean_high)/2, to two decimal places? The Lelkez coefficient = 3.97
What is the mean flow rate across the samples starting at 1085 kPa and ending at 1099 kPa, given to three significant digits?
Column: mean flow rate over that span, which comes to 2.02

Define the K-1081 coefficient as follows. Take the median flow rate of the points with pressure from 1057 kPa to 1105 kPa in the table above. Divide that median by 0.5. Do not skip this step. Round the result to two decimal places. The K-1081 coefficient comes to 4.01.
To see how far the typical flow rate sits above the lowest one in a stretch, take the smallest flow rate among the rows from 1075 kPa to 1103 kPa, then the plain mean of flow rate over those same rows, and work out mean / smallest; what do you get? 1.04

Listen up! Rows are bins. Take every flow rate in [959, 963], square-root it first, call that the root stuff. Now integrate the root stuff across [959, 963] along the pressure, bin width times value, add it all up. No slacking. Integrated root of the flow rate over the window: 5.60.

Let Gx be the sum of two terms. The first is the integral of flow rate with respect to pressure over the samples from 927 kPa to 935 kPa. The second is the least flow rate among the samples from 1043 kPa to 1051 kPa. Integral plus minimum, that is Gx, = 18.6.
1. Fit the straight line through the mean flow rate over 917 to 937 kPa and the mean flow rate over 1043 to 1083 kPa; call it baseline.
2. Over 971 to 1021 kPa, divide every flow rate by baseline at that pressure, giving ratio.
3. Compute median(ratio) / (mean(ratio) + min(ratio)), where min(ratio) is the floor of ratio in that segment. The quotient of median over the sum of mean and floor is 0.519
